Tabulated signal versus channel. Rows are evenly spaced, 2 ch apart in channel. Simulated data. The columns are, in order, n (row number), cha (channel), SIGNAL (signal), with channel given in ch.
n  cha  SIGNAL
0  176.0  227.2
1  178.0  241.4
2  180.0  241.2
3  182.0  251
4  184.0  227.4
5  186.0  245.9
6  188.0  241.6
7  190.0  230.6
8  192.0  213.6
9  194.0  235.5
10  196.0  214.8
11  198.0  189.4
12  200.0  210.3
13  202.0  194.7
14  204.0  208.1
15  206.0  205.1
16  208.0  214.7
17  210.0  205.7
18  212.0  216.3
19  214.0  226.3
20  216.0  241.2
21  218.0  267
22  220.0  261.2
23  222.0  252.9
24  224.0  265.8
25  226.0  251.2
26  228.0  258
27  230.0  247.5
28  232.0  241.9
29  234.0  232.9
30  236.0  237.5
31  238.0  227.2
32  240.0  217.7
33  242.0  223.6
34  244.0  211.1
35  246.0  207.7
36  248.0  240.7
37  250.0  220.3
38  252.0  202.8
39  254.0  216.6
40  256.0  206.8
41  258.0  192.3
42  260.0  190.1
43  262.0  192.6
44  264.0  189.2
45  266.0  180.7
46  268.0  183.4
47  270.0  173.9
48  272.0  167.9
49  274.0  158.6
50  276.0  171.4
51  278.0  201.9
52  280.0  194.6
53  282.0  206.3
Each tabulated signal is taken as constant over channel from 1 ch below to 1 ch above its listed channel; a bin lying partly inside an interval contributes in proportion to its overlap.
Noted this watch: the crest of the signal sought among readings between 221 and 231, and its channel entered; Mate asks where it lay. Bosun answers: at 224.0 ch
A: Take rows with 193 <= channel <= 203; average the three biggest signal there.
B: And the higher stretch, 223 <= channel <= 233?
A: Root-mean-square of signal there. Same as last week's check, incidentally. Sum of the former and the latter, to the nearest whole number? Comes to 473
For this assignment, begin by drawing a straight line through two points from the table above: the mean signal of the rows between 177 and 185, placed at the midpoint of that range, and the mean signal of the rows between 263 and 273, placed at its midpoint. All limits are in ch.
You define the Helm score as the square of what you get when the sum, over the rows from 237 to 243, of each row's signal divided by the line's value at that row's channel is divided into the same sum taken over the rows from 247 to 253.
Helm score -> 1.06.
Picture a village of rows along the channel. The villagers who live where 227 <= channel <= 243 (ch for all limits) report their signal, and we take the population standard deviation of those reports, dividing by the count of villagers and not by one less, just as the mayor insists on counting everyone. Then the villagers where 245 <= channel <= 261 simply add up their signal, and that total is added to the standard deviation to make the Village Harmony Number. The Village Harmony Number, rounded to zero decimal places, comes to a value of 1690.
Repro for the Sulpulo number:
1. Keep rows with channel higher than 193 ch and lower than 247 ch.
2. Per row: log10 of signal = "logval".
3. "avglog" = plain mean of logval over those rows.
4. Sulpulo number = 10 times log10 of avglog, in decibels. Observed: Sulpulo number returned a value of 3.72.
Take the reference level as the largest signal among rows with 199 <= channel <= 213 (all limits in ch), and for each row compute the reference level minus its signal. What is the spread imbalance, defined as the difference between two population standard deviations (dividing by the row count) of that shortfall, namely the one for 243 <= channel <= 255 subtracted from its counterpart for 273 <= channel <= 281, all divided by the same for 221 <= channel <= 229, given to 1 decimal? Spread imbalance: 0.9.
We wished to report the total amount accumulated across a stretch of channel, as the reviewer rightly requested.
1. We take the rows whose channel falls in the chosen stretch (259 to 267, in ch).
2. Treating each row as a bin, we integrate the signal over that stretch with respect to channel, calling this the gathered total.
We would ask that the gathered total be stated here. 1505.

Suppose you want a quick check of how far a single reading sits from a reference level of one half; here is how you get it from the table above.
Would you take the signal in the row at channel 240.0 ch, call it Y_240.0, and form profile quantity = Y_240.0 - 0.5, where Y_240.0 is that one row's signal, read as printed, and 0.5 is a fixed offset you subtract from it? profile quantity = 217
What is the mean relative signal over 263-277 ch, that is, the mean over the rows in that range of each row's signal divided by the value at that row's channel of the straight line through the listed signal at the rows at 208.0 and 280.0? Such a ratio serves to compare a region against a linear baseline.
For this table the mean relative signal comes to 0.89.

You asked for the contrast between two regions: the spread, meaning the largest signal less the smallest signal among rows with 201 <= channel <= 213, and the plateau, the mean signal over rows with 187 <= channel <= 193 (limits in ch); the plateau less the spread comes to 207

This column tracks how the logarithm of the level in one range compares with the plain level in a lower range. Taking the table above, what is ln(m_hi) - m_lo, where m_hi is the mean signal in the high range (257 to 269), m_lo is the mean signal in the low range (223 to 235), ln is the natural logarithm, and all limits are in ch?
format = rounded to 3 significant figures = -244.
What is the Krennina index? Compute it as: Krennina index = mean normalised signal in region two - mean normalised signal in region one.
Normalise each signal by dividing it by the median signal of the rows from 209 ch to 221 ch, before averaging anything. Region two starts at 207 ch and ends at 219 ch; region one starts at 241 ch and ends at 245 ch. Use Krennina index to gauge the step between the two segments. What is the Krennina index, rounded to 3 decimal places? 0.048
